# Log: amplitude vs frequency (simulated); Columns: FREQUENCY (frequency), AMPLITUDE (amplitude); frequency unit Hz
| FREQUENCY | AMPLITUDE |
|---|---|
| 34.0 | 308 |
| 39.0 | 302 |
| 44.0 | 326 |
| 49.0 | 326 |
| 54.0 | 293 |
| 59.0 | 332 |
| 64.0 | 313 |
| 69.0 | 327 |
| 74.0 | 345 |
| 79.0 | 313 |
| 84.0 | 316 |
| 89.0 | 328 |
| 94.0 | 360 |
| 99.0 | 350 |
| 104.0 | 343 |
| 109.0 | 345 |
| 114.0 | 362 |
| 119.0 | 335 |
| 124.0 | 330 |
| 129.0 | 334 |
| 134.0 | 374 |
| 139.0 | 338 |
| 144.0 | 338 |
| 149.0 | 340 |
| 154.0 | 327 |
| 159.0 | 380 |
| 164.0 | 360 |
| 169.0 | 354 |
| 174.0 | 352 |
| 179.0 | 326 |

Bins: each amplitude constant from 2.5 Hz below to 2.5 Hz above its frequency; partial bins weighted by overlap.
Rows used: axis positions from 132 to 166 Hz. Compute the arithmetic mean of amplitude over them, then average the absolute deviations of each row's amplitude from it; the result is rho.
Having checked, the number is 17.4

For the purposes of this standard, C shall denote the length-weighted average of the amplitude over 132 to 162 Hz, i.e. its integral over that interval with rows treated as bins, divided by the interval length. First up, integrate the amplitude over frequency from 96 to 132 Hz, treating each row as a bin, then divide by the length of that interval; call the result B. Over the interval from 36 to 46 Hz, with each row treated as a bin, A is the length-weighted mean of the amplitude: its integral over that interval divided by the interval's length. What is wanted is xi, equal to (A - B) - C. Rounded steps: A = 313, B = 343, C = 349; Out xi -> -380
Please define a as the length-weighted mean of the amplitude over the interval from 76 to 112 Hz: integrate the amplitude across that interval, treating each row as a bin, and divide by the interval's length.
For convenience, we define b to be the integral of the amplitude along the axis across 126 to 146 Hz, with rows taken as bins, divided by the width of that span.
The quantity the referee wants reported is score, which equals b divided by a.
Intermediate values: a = 337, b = 345.8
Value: 1.03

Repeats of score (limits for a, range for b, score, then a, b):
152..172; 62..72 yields 0.90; 356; 321.6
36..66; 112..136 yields 1.10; 315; 346.1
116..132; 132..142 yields 1.06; 335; 354.2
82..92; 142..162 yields 1.07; 324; 346.8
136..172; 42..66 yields 0.91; 349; 317.9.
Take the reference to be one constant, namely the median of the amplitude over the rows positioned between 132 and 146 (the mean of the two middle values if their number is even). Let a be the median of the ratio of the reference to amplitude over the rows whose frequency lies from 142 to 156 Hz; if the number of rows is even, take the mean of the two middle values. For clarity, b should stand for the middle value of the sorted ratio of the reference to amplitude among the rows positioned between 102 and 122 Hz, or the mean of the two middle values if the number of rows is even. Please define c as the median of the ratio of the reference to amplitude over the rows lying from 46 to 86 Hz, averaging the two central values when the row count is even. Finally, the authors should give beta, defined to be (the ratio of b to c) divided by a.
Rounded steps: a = 1.00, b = 0.98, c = 1.05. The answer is 0.93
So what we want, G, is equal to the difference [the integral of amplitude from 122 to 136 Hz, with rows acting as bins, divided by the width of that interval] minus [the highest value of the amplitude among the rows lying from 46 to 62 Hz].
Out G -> 14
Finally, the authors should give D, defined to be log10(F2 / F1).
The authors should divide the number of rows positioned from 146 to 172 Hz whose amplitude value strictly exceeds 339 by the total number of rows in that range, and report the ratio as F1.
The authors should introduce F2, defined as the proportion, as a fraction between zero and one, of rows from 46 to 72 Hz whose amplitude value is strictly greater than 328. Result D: -0.60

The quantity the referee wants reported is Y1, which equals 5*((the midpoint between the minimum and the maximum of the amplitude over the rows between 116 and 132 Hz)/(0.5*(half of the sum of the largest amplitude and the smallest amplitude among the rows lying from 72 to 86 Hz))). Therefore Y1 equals 10.1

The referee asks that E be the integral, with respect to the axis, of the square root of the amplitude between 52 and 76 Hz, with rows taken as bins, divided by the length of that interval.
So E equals 17.94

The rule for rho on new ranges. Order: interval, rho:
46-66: 13.0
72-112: 13.9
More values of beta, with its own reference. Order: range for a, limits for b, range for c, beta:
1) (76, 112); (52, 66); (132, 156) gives 1.10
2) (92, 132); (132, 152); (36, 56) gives 0.94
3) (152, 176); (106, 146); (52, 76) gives 1.01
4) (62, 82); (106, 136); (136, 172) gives 0.95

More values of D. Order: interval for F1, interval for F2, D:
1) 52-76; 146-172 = 0.60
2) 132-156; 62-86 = -0.30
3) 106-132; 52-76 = 0.00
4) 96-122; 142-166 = 0.00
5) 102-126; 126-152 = 0.22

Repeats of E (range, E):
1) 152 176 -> 18.84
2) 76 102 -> 18.26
